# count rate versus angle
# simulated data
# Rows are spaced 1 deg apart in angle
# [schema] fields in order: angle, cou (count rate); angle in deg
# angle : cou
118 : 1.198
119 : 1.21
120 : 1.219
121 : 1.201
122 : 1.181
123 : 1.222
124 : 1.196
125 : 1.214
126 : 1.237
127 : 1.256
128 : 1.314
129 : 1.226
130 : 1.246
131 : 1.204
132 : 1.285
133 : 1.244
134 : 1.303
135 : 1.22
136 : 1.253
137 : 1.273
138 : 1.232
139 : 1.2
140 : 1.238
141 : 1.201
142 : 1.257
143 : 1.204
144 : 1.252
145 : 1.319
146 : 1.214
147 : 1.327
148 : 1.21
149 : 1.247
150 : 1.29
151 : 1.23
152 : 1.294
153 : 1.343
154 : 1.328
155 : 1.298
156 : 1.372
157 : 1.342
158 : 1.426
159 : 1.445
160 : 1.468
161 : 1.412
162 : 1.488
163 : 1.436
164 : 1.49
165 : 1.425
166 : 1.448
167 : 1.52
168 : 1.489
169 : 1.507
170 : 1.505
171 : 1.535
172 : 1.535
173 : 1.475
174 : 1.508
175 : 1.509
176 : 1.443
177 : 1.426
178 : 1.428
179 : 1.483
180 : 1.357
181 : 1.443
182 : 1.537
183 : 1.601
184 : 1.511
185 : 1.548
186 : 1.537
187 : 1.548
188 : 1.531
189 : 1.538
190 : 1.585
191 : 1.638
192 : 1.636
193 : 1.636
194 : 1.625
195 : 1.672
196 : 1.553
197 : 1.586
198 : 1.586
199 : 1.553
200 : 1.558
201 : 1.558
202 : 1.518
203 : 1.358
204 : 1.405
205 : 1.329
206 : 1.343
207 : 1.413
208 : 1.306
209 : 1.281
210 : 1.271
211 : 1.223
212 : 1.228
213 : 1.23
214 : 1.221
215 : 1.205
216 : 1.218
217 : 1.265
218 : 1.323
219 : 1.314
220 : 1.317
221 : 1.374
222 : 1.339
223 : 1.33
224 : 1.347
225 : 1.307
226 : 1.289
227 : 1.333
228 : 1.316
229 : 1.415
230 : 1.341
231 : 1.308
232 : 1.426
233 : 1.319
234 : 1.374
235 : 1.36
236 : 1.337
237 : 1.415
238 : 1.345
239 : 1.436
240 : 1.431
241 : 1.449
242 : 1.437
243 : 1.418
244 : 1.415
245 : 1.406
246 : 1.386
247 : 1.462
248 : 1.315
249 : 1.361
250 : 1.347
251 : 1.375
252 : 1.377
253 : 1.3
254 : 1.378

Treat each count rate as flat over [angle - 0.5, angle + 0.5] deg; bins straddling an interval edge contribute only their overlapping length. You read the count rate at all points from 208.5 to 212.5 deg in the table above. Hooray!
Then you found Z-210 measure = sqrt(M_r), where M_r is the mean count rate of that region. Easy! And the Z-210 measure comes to 1.12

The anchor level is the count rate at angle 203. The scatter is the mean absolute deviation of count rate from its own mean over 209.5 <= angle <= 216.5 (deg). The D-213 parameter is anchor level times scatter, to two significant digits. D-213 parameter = 0.017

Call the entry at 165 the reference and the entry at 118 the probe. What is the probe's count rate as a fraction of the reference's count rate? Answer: 0.84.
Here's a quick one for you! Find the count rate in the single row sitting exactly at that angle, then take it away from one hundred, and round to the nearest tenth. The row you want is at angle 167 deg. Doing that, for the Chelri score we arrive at 98.5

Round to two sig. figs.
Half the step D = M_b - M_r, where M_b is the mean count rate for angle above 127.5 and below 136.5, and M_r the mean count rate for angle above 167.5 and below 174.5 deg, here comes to -0.13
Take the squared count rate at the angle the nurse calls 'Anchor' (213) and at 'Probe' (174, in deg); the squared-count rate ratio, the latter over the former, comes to 1.5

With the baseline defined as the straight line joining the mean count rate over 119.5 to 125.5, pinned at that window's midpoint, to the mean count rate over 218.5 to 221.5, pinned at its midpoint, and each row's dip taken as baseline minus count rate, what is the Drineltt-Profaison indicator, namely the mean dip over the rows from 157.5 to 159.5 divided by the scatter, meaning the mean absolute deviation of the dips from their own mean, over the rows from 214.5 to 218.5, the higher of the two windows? -4.56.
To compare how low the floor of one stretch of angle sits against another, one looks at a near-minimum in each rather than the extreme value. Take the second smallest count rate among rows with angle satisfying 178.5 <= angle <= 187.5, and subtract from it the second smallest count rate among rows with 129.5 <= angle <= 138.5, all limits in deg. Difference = 0.22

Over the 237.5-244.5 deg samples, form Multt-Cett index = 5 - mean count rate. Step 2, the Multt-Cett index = 3.58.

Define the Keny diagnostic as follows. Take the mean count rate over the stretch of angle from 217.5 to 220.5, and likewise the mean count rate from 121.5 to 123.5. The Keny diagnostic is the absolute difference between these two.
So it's 0.12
